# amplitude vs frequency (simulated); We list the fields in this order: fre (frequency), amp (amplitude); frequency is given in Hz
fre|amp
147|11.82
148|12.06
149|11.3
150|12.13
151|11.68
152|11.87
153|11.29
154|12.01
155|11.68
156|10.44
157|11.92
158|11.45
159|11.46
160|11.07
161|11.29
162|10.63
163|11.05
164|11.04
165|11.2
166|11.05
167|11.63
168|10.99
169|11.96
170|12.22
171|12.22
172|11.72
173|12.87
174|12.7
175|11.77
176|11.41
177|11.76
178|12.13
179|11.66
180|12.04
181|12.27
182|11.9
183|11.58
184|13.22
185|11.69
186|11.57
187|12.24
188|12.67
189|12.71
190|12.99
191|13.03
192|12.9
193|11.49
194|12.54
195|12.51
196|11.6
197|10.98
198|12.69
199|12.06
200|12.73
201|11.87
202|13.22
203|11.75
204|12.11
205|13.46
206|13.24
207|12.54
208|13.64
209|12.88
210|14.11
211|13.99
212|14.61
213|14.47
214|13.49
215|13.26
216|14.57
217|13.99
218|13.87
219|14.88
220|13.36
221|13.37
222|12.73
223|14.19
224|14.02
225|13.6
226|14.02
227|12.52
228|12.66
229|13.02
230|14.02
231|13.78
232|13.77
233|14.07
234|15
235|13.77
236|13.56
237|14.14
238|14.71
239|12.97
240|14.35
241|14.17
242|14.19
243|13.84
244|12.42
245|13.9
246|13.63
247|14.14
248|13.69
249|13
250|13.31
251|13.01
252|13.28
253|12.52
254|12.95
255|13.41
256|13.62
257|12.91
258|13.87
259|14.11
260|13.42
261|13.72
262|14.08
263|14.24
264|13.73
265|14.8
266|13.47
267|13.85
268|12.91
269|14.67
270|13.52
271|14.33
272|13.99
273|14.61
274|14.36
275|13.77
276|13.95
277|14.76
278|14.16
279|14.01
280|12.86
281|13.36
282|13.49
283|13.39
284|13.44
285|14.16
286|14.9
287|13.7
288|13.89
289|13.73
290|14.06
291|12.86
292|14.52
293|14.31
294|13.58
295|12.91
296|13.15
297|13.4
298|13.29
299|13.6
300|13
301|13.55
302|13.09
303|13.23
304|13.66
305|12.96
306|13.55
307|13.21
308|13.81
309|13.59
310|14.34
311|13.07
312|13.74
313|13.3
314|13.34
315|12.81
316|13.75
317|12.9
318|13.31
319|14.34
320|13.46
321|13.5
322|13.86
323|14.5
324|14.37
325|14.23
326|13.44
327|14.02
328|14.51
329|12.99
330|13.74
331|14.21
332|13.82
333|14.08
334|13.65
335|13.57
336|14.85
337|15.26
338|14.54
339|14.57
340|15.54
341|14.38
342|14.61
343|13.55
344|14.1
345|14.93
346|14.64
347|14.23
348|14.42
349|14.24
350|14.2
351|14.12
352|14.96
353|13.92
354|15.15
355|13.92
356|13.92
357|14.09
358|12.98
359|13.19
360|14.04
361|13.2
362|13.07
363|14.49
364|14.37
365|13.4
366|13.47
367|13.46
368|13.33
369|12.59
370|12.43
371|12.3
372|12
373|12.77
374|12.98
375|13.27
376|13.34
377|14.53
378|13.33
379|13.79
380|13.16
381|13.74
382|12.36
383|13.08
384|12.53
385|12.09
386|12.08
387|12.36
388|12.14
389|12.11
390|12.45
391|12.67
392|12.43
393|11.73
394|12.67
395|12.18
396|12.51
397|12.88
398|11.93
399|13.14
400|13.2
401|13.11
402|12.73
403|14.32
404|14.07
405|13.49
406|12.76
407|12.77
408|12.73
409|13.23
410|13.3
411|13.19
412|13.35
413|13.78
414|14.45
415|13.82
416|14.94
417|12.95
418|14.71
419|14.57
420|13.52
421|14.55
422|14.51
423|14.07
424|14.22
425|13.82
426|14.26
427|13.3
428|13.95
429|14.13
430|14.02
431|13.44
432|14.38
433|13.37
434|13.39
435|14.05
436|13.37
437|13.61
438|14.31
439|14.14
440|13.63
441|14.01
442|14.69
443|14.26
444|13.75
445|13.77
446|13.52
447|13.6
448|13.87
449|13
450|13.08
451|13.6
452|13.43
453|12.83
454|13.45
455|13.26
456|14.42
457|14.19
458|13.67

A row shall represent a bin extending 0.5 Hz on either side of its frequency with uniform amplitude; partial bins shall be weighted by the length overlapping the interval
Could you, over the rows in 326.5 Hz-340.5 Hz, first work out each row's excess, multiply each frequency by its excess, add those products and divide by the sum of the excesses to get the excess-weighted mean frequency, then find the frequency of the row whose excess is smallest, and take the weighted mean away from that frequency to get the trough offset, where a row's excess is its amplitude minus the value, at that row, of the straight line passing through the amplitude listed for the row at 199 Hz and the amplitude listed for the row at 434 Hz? -5.6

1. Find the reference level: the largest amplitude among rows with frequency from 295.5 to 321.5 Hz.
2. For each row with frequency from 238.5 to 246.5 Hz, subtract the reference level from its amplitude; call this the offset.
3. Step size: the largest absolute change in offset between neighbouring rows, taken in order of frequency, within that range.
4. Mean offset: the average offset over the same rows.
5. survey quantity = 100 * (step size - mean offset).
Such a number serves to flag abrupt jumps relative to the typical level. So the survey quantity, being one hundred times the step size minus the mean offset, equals 214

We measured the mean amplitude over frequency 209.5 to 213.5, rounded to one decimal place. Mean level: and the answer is 14.3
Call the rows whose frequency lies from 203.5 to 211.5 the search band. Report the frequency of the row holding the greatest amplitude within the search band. 210 Hz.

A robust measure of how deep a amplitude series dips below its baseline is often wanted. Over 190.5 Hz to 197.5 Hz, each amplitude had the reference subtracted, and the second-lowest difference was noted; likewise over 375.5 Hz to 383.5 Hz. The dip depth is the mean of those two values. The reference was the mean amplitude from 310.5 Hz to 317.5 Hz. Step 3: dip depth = -1.0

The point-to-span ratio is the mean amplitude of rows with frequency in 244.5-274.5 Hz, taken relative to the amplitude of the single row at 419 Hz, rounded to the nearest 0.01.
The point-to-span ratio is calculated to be 0.94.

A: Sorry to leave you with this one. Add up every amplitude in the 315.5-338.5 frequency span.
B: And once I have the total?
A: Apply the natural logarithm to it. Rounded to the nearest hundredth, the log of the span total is 5.77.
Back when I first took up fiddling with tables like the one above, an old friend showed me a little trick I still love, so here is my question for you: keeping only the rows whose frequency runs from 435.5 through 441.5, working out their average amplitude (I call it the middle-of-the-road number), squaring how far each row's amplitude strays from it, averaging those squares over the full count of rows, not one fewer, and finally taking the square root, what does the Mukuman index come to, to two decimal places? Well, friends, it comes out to 0.33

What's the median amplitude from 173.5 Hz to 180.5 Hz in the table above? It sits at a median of 11.8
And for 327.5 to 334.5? 13.8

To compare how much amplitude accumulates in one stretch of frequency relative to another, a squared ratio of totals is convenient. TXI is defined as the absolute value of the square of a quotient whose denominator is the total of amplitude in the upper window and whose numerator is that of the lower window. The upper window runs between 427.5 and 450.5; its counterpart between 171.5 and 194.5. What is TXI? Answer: 0.78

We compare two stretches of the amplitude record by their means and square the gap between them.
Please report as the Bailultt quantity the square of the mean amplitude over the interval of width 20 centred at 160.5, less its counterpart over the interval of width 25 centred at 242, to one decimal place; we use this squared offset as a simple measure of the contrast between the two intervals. 5.2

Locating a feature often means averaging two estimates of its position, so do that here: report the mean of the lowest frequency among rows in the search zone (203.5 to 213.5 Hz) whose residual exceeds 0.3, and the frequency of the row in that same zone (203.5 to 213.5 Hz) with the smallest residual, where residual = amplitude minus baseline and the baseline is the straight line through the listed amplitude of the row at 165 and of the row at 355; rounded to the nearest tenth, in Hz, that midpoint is 204.0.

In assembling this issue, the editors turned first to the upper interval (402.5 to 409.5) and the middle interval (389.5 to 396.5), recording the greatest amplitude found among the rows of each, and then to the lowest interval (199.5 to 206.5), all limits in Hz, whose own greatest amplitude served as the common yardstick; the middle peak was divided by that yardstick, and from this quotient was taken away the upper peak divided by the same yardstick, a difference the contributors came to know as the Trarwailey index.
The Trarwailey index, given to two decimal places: -0.12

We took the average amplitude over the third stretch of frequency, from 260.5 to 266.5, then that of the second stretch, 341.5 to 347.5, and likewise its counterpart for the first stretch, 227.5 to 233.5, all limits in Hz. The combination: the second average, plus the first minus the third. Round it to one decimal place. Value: 13.9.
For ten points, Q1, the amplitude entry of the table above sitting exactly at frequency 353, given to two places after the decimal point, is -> 13.92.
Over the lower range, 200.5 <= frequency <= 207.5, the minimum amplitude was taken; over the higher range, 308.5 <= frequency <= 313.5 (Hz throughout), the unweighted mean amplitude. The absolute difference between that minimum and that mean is 1.9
